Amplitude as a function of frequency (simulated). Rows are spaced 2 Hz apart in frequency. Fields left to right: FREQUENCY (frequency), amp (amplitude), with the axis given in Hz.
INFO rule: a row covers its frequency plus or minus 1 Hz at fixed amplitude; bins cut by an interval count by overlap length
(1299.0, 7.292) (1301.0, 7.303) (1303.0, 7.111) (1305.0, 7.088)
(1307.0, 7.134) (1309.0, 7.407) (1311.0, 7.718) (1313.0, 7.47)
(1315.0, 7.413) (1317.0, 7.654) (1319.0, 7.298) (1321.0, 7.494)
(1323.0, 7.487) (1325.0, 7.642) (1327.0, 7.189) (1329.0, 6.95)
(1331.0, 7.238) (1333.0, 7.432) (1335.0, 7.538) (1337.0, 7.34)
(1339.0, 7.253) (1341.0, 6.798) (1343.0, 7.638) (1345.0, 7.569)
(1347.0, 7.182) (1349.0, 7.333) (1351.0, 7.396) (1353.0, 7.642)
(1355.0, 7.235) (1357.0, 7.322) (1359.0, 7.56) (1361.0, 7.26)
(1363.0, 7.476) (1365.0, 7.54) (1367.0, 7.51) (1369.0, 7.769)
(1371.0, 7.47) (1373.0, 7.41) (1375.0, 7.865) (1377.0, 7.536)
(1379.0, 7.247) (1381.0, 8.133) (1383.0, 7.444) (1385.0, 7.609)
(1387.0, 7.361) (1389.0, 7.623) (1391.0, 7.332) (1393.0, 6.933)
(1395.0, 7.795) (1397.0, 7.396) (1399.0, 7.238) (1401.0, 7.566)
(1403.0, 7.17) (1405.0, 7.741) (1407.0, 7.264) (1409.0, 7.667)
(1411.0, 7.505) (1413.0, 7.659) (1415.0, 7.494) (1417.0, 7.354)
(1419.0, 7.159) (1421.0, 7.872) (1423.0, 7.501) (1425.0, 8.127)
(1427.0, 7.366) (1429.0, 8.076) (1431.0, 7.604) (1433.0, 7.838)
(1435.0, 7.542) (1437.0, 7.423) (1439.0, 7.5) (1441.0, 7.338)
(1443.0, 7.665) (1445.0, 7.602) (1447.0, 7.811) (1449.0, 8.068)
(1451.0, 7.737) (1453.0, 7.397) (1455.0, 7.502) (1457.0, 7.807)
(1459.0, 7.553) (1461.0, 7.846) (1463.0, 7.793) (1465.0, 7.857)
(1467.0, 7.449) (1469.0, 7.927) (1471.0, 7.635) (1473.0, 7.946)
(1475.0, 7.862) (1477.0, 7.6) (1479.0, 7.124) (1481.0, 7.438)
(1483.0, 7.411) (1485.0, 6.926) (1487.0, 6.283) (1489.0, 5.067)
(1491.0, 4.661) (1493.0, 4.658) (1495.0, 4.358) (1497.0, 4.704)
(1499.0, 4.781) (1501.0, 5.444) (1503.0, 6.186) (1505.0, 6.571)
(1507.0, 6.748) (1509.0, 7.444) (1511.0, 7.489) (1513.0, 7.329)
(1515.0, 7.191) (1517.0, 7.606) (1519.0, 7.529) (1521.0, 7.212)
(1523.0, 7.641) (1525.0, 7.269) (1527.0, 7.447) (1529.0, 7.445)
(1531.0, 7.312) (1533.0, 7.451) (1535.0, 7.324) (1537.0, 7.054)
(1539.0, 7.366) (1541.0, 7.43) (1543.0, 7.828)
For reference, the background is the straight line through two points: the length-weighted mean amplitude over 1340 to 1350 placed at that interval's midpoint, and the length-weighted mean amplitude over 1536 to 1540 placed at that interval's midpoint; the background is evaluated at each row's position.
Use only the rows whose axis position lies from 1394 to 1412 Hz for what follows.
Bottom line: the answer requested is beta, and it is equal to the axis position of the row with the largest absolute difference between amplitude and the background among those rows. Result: 1395.0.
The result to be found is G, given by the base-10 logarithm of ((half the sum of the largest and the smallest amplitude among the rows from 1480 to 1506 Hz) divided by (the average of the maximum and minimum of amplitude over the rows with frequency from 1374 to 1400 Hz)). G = -0.11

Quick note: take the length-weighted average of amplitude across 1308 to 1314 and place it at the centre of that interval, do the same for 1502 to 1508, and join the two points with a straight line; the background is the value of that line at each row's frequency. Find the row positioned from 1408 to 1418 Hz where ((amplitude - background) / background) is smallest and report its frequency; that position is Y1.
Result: 1417.0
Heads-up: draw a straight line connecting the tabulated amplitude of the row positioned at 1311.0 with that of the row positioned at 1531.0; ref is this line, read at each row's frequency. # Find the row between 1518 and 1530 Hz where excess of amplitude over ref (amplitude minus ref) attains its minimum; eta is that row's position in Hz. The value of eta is 1521.0 Hz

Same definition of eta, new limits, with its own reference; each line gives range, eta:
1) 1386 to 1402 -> 1393.0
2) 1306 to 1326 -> 1307.0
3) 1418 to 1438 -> 1419.0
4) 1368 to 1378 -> 1373.0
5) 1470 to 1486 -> 1485.0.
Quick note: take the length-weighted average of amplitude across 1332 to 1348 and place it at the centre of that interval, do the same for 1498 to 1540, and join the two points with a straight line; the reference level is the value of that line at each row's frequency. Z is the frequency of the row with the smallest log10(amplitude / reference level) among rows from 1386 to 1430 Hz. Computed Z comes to 1393.0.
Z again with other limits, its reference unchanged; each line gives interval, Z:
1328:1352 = 1341.0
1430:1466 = 1441.0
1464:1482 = 1479.0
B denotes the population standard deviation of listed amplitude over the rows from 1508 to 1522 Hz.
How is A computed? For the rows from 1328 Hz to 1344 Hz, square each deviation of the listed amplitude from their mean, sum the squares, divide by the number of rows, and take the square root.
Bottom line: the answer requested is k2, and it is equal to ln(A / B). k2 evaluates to 0.6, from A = 0.27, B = 0.15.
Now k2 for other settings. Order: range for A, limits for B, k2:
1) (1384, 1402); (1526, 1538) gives 0.5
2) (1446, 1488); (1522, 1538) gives 0.9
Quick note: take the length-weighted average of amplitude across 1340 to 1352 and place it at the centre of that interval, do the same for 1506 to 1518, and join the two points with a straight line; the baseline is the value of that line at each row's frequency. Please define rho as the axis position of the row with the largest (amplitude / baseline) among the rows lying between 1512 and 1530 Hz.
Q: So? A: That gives 1523.0 Hz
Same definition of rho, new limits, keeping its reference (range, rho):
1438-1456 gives 1449.0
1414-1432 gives 1425.0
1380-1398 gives 1381.0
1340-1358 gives 1353.0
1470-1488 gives 1473.0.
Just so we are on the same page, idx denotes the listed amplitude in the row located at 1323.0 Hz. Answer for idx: 7.487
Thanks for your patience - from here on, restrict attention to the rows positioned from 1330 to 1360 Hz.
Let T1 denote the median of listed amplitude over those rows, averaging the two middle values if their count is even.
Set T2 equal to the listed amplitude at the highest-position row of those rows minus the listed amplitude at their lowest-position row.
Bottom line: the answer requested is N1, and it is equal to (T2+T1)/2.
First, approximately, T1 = 7.34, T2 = 0.3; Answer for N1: 3.8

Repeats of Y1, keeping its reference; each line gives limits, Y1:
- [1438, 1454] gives 1441.0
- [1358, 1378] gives 1361.0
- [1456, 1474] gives 1467.0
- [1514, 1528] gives 1515.0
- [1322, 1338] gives 1329.0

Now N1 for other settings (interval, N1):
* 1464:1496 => 2.0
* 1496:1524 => 5.1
